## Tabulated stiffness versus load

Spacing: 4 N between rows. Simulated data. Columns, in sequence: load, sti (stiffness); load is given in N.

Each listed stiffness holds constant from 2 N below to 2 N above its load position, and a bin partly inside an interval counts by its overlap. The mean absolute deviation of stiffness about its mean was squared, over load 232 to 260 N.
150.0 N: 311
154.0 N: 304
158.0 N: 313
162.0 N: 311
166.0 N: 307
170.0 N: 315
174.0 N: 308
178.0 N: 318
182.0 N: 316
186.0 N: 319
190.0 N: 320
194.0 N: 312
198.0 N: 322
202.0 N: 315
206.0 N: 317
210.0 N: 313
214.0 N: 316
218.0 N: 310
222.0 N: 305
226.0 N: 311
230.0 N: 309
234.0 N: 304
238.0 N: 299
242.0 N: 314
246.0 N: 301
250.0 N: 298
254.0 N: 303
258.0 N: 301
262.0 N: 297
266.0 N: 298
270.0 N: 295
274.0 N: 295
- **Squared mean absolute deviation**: 12.6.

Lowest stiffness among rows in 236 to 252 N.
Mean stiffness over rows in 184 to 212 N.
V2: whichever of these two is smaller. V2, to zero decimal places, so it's 298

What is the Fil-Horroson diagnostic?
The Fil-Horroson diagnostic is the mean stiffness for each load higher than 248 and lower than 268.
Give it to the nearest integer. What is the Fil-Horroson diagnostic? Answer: 299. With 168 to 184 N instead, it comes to 314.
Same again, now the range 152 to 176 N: 310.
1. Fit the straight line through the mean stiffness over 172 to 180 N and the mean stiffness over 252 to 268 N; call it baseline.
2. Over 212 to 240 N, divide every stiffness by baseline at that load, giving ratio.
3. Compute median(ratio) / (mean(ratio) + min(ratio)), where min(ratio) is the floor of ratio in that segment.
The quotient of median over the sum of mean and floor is 0.507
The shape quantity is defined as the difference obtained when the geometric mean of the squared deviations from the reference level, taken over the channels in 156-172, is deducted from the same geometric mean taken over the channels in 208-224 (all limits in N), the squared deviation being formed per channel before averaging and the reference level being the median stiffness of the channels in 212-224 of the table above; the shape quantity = -7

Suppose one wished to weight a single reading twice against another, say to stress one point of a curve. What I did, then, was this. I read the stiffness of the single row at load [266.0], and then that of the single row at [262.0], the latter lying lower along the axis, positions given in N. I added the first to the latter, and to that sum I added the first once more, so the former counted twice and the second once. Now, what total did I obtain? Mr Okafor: 893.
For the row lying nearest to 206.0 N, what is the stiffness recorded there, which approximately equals 317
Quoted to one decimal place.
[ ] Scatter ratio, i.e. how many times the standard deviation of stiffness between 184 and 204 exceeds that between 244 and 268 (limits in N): 1.7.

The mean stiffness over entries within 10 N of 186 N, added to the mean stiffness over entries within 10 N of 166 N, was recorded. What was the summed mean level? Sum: 628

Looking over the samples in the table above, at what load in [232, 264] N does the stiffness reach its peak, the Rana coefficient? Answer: 242.0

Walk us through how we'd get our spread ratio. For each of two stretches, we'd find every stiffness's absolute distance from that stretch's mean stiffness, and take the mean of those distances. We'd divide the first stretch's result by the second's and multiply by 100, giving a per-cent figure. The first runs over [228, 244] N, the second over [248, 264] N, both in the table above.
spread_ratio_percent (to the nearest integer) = 222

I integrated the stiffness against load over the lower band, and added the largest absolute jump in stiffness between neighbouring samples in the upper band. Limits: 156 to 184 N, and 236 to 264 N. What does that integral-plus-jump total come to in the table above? 8767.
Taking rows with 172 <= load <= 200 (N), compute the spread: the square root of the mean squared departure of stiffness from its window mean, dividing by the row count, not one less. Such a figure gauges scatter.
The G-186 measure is 4.53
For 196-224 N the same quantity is 5.01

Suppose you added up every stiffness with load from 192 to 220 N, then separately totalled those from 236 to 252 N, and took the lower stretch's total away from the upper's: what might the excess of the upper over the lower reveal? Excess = -993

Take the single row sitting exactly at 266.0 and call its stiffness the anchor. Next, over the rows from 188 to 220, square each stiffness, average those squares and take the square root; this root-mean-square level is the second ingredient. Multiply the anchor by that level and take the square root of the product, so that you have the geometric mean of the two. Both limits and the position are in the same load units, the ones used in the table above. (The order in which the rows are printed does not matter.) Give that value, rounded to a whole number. 307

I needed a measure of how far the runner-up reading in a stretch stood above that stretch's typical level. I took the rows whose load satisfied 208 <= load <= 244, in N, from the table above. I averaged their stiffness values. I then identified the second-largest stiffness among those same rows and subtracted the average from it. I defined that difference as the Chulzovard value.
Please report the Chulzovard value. 5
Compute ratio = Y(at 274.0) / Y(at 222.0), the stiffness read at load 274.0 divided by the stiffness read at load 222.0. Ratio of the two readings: 0.97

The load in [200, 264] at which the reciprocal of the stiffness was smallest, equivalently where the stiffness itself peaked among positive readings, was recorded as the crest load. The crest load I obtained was 206.0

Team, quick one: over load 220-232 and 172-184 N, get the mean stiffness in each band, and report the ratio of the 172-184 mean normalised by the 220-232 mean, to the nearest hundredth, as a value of 1.02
